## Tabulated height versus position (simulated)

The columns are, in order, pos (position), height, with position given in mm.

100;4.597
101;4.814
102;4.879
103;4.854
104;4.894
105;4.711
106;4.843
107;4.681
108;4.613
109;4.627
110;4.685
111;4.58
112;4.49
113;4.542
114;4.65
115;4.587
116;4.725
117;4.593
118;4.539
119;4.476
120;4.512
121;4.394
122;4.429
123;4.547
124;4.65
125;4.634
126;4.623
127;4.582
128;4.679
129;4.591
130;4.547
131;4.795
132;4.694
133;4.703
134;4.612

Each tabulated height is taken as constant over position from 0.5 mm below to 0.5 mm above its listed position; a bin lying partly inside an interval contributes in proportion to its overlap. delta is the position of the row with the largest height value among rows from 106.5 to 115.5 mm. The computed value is 110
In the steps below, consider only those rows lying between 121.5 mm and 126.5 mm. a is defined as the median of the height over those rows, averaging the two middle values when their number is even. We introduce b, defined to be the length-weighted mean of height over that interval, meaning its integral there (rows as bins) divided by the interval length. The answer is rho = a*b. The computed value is 21.2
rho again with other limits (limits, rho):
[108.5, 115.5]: 21.1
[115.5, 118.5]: 21.2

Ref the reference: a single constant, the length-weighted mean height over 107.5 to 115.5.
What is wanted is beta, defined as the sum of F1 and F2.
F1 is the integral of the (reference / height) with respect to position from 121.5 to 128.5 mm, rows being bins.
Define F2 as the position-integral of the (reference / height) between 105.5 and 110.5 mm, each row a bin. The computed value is 12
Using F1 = 7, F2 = 4.9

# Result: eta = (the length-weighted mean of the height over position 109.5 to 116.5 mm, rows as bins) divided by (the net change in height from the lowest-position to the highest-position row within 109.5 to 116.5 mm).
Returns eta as 115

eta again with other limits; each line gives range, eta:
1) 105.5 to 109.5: -22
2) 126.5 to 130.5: -131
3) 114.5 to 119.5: -41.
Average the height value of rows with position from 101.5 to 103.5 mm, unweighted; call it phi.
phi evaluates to 4.87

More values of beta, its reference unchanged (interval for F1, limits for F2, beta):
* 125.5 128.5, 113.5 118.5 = 8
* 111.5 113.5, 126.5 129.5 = 5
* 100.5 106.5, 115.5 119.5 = 10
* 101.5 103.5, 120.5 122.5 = 4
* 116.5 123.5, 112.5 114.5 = 9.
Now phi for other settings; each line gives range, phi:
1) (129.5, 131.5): 4.67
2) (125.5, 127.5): 4.60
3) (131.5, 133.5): 4.70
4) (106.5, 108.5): 4.65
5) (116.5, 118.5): 4.57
